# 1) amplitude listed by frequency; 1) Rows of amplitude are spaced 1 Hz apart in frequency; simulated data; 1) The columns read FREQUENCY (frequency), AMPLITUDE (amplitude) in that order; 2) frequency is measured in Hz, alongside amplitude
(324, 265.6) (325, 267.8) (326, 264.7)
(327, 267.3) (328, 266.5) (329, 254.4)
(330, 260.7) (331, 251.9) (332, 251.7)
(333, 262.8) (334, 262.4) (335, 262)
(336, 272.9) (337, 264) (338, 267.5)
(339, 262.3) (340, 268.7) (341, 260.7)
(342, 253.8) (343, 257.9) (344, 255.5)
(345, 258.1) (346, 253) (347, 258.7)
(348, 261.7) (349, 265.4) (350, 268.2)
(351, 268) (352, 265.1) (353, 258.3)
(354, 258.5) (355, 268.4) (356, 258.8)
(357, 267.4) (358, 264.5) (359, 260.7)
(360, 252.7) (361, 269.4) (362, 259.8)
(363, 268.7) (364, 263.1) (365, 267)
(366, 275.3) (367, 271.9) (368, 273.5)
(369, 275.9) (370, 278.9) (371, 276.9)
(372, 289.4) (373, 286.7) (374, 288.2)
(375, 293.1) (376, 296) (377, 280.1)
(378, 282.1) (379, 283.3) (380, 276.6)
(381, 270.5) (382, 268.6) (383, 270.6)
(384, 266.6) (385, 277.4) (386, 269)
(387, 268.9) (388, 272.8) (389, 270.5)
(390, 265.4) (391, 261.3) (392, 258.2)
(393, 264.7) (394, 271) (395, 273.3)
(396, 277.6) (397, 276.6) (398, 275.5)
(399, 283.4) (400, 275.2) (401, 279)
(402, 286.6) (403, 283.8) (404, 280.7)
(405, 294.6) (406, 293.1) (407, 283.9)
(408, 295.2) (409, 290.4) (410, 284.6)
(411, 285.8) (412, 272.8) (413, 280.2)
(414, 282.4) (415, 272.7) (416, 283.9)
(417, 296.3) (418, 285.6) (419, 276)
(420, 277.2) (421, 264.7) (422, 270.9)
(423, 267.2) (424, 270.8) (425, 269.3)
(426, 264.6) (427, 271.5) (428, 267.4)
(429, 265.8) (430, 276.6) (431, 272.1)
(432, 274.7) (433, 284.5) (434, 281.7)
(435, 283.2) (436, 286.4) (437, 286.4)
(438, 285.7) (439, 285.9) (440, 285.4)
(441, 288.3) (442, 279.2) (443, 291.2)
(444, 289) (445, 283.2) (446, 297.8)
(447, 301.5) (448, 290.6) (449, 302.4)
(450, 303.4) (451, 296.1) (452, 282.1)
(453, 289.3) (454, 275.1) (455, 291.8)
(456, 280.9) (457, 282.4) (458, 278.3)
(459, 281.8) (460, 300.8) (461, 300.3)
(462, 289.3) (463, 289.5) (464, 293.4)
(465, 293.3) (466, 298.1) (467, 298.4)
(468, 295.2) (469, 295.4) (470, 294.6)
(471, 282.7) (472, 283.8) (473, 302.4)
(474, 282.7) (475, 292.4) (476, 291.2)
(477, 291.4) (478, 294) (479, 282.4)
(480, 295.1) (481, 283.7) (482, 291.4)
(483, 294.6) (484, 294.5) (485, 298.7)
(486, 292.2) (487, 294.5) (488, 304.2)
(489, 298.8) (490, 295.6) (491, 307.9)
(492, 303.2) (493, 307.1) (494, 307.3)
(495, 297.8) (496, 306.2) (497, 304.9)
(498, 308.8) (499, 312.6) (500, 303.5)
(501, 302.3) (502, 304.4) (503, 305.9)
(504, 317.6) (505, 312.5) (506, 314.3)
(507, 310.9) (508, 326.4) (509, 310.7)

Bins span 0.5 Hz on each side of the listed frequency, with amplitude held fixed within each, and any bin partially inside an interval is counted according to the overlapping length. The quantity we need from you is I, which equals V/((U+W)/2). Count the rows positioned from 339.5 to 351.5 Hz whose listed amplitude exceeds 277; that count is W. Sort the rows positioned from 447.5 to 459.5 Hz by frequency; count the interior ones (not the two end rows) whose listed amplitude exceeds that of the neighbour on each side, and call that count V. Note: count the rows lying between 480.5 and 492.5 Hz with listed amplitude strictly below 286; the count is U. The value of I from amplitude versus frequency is 8.0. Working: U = 1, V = 4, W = 0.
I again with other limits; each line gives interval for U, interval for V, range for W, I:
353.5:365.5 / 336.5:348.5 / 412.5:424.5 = 0.4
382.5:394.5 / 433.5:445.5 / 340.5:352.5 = 0.5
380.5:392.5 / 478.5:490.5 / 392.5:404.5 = 0.4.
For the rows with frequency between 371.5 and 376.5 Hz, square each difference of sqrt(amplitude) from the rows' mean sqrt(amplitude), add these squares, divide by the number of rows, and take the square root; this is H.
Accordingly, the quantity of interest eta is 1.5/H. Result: 15.1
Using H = 0.10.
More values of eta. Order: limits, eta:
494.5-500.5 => 11.5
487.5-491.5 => 11.0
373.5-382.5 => 5.7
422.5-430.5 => 13.8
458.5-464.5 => 7.7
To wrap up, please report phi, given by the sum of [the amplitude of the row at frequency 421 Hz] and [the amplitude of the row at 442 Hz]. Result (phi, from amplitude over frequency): 544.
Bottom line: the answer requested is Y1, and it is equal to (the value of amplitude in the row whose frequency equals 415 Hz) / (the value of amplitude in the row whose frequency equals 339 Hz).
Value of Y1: 1.04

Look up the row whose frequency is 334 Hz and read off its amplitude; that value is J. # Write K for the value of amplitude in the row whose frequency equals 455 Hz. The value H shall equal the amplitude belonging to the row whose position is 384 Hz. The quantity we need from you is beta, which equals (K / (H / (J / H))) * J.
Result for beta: 283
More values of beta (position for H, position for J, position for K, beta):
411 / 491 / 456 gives 326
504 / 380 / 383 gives 205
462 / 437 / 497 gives 299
